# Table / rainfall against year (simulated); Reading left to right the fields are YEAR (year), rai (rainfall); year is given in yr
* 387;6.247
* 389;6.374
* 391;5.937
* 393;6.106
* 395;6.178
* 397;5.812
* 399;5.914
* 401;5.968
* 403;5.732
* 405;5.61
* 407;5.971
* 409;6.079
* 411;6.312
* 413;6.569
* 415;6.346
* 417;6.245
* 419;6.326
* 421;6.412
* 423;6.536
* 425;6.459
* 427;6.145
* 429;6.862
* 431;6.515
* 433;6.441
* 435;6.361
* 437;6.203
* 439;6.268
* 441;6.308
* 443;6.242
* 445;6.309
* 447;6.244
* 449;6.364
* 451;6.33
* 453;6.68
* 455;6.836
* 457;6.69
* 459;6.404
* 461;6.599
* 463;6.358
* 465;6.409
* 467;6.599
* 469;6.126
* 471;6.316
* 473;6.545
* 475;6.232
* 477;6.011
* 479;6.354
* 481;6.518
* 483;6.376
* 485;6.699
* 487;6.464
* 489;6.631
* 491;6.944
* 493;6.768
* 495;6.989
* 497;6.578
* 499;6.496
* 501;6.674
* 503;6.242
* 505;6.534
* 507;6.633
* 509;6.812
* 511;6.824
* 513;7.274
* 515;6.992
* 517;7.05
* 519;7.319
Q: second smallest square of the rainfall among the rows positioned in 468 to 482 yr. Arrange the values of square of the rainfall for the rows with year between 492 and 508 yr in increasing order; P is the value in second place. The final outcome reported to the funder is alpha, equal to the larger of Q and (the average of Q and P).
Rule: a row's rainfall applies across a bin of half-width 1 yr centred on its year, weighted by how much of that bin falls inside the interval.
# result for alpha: 39.9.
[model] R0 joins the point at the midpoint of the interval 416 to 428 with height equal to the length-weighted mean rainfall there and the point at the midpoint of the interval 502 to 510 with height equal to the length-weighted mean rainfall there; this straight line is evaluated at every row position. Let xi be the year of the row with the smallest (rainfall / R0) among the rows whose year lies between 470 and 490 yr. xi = 477 yr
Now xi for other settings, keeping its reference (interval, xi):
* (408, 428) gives 409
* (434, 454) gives 437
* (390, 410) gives 405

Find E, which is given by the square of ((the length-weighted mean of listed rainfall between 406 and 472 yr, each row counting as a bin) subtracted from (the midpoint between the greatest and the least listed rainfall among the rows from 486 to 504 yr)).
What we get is 0.05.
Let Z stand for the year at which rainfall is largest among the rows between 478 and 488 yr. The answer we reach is 485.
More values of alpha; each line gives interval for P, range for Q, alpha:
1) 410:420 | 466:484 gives 38.7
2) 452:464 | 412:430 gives 40.0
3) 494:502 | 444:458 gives 41.5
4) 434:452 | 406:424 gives 38.0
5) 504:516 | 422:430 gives 42.9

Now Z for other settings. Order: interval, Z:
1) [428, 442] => 429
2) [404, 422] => 413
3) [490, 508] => 495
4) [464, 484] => 467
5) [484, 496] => 495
